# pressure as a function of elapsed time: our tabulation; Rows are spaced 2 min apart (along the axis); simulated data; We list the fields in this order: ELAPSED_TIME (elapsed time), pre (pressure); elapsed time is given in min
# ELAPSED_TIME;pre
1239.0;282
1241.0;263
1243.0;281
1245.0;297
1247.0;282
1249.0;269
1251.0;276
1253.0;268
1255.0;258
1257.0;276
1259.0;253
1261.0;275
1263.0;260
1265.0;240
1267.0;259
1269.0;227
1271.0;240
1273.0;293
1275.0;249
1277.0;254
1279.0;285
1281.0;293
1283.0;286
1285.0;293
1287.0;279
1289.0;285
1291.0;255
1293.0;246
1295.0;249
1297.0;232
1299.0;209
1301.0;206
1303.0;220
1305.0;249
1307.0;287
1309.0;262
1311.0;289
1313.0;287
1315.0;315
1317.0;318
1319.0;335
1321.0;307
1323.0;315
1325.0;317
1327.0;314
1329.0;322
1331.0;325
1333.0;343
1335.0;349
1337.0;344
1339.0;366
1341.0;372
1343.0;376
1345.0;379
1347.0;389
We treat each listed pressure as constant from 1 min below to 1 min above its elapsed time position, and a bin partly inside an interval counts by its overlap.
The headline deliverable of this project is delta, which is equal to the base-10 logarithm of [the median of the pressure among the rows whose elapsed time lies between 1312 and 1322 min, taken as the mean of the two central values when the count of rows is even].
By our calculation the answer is 2.50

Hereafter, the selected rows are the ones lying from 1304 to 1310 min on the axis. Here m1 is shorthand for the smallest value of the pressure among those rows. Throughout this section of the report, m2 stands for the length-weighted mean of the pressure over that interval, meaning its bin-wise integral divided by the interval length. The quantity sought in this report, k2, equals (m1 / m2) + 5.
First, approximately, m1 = 249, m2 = 266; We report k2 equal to 5.94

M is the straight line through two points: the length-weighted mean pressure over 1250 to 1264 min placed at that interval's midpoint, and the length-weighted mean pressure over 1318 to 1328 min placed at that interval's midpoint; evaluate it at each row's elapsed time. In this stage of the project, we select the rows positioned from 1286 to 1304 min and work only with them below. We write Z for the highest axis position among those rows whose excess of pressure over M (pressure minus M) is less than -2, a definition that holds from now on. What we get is 1303.0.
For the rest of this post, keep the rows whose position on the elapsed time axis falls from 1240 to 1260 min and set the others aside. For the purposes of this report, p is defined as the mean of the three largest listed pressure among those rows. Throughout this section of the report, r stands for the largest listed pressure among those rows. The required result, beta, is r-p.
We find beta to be 10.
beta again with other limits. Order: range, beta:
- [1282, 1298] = 5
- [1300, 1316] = 18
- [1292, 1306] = 1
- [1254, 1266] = 6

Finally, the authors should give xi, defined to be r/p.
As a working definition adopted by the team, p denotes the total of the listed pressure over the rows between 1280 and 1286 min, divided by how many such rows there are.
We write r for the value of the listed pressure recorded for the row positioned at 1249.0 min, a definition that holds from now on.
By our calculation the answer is 0.93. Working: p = 291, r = 269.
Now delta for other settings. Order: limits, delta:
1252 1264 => 2.42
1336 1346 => 2.57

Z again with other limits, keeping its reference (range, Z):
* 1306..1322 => 1321.0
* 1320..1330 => 1327.0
